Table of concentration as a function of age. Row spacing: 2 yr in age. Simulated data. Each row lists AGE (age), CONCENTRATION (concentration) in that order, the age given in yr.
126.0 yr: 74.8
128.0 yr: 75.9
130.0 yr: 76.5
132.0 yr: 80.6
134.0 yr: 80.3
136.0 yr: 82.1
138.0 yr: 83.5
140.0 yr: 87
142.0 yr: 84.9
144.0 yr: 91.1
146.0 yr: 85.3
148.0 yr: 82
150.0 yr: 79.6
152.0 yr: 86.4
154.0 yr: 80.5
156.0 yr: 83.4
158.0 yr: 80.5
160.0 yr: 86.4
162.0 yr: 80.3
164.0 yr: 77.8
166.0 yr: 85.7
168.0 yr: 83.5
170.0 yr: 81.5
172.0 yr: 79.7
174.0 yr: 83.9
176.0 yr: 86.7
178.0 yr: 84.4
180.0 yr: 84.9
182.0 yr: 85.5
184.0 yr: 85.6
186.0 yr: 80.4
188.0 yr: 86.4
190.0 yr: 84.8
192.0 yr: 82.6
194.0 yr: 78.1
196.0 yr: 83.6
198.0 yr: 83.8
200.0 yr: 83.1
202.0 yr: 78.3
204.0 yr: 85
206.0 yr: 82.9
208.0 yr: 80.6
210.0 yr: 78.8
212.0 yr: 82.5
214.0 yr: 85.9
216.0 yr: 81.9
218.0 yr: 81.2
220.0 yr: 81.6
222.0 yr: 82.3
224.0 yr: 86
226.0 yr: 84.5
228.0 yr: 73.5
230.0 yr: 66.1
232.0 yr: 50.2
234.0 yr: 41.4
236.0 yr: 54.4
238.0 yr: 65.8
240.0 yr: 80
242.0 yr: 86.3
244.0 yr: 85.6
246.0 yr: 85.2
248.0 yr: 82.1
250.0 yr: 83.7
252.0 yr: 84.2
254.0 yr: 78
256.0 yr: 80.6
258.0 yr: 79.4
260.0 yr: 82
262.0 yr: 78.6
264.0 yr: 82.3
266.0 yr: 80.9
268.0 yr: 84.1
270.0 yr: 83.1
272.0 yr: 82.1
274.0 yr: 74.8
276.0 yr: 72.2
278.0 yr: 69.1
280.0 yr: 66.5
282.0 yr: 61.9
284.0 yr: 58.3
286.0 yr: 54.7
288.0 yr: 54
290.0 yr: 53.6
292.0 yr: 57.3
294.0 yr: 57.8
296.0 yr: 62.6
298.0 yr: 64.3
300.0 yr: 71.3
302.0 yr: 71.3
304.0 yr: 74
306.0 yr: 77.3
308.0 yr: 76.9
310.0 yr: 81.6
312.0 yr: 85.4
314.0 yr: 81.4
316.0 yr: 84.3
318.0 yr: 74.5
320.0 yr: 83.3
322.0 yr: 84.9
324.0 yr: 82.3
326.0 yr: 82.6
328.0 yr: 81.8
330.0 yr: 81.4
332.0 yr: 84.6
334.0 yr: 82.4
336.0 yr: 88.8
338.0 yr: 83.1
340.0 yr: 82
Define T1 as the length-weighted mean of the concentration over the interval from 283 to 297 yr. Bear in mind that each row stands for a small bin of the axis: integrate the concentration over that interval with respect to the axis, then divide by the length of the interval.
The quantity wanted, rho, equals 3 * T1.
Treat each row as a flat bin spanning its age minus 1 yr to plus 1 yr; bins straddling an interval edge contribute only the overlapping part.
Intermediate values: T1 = 57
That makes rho 171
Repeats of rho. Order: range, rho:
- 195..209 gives 247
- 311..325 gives 247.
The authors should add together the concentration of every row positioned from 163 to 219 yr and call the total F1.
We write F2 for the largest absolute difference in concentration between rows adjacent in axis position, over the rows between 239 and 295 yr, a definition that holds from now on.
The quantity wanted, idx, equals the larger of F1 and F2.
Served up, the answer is 2319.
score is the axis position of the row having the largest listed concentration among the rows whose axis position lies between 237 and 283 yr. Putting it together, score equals 242.0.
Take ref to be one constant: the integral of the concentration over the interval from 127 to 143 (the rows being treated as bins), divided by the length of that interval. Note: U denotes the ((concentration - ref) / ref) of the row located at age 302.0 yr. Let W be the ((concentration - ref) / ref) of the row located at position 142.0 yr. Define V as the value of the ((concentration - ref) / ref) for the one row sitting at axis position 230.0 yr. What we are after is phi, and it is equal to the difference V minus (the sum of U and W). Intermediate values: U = -0.124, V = -0.19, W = 0.04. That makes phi -0.1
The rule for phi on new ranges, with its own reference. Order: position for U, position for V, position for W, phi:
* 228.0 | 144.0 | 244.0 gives 0.2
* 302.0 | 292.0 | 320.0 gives -0.2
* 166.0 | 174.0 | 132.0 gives 0.0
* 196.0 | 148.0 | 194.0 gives 0.0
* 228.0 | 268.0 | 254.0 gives 0.2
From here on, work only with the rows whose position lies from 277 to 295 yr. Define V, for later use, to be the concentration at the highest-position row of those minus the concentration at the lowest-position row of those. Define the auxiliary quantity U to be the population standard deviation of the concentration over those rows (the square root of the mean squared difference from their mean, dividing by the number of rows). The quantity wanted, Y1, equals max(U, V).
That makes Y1 5.20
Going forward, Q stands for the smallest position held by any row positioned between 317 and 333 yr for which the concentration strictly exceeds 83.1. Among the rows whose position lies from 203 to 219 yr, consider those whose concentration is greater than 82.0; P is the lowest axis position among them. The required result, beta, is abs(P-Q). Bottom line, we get 116 yr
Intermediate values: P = 204.0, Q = 320.0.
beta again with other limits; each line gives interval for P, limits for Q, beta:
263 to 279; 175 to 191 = 88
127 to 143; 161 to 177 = 30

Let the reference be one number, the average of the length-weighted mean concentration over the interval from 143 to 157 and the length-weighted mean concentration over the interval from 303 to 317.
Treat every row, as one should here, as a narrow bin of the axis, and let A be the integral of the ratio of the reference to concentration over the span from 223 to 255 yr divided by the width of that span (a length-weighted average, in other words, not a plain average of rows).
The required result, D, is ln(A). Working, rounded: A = 1.16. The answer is 0.15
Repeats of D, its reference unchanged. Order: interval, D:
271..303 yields 0.26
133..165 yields -0.01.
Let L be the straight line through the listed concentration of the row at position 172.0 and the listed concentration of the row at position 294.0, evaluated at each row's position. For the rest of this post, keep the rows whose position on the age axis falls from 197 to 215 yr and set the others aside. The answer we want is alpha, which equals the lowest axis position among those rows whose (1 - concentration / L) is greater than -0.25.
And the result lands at 198.0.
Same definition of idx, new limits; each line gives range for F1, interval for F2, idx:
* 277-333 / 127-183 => 2019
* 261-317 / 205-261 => 2002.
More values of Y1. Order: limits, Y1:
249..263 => 2.27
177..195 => 2.60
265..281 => 6.40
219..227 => 2.90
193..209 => 2.50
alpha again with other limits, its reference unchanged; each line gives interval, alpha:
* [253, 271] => 254.0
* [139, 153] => 140.0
